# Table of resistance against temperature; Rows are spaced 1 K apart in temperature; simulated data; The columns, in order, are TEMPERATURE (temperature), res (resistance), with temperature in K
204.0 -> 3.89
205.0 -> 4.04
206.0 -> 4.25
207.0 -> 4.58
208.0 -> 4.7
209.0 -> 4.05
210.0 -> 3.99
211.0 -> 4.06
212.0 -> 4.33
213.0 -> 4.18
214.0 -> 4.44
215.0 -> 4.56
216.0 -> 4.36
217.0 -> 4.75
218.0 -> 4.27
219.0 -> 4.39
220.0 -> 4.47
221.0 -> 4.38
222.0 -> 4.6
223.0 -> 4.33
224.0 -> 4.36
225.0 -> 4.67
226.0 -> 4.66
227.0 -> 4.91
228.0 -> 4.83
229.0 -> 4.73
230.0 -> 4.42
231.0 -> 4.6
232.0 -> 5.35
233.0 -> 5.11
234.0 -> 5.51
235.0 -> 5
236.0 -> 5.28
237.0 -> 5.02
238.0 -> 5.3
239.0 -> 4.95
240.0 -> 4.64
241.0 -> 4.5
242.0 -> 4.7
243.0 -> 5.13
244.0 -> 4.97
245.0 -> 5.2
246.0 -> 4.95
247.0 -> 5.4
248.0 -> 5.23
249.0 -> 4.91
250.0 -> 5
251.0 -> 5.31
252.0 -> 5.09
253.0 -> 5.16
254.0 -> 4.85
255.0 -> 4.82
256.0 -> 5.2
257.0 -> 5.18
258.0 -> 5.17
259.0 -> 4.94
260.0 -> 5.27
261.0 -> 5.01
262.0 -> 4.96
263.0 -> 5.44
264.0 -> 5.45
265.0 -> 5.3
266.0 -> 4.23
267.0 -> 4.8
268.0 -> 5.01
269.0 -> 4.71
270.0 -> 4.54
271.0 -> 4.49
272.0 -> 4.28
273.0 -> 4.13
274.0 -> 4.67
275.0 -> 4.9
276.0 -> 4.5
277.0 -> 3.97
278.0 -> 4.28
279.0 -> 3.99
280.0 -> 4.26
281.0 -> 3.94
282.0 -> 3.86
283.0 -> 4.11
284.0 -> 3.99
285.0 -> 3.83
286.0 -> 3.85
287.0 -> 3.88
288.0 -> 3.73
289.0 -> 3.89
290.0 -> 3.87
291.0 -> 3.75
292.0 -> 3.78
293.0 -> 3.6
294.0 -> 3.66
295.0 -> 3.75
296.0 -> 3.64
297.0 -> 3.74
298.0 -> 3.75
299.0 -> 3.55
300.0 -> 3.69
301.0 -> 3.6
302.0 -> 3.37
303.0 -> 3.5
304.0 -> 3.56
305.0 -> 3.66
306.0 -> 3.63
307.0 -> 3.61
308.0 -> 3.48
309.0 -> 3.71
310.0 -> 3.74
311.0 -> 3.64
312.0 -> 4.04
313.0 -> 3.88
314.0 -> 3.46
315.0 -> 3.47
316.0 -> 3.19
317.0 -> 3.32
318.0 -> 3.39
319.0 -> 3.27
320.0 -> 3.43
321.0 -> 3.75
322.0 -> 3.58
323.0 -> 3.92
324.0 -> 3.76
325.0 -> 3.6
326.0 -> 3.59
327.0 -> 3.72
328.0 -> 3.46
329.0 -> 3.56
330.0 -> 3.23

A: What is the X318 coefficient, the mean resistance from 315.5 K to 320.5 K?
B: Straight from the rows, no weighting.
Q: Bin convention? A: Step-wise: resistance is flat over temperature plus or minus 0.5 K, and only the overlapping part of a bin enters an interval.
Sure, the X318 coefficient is 3.32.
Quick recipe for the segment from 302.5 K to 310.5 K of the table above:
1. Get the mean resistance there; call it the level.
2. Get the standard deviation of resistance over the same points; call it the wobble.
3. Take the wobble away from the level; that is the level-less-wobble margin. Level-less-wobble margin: 3.52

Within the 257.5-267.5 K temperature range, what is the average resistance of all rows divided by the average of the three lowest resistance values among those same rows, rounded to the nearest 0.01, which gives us 1.09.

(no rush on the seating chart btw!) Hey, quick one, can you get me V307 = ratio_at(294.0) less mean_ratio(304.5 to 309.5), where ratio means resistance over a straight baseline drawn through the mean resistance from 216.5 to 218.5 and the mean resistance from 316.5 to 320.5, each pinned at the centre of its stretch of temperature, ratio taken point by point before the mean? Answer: 0.0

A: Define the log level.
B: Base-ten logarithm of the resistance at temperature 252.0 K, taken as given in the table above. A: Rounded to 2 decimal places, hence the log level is 0.71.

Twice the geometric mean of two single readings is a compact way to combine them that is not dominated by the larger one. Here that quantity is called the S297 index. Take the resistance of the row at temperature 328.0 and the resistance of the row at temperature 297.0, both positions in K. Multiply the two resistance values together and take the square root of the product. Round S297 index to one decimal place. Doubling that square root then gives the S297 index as 7.2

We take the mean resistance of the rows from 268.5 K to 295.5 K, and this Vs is 4.1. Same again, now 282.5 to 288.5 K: 3.9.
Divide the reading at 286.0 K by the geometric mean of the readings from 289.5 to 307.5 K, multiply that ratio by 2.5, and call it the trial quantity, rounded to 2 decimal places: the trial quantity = 2.64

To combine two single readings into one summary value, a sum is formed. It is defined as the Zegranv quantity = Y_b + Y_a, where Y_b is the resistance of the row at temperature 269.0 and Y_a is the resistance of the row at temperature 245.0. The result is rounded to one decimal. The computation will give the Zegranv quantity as 9.9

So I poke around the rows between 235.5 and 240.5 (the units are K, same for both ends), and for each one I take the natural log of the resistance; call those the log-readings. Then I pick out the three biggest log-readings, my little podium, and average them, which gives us 1.65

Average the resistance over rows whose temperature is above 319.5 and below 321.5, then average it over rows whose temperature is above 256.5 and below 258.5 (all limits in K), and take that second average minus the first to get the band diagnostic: 1.6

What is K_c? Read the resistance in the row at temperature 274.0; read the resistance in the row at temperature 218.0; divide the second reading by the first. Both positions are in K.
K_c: 0.91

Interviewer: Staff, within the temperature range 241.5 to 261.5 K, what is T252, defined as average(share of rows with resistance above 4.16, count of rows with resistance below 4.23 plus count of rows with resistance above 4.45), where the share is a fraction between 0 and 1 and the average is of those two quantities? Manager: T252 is 10.5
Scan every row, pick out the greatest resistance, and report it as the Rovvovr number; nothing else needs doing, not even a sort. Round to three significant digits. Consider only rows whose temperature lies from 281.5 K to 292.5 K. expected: 4.11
